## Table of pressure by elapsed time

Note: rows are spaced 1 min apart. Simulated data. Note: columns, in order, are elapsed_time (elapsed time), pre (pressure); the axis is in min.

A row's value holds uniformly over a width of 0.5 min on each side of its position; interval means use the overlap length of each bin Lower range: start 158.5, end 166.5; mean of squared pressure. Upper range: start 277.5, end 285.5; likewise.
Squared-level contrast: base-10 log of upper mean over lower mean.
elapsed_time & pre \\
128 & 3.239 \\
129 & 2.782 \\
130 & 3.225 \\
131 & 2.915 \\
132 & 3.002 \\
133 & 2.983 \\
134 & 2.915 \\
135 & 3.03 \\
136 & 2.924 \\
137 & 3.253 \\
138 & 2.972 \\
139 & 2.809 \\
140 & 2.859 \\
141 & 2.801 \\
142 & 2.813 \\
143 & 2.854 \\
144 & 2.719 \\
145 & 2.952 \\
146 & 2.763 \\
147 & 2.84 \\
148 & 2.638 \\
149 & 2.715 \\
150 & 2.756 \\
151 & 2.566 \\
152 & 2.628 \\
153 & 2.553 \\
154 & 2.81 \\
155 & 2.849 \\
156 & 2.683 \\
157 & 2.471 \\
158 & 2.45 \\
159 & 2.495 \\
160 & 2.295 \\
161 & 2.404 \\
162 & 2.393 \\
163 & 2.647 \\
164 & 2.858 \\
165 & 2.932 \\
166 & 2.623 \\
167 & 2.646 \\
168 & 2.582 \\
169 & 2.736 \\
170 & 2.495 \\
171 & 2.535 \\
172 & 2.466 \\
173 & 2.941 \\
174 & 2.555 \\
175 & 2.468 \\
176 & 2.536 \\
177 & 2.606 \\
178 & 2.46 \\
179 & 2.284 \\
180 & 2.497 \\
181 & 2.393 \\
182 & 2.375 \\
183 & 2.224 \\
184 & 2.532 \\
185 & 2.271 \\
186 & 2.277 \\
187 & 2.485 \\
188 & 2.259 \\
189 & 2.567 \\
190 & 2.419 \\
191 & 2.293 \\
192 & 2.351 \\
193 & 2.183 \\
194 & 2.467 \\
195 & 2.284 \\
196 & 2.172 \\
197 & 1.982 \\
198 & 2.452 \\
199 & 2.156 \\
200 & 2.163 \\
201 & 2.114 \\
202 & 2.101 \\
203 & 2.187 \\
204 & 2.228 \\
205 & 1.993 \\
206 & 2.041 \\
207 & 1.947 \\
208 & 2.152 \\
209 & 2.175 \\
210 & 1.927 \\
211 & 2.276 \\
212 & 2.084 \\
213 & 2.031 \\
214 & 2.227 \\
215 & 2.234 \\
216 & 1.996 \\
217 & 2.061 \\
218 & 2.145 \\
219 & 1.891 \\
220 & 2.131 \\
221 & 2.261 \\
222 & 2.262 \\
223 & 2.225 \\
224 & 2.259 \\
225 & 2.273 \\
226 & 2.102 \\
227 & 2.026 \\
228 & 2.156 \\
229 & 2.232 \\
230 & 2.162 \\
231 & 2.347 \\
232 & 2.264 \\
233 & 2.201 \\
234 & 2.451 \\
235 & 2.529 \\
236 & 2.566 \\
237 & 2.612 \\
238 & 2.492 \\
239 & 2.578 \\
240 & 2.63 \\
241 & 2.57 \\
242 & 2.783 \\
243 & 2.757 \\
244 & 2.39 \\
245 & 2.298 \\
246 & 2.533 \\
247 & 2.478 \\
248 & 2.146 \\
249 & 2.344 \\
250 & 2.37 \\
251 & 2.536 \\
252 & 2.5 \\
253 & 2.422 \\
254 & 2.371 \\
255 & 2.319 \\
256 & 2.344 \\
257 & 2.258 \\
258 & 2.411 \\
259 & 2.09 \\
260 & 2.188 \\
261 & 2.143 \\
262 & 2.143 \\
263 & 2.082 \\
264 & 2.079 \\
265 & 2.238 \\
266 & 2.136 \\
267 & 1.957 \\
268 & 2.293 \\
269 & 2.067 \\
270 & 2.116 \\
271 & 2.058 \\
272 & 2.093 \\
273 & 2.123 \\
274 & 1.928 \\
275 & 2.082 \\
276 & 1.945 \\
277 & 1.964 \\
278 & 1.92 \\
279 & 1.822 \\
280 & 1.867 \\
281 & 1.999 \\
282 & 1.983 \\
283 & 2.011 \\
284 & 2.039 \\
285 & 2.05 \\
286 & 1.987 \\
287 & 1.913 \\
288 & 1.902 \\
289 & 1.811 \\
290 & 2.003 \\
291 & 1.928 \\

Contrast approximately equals -0.24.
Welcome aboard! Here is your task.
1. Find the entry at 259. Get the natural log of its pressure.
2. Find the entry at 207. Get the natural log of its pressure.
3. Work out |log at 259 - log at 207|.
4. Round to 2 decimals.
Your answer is 0.07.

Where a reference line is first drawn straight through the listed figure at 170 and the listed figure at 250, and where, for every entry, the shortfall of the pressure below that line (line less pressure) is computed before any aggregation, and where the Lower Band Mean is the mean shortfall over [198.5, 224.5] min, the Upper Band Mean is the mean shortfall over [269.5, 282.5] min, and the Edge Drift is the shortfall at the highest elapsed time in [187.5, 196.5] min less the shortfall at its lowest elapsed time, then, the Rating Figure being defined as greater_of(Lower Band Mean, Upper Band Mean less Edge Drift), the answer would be 0.30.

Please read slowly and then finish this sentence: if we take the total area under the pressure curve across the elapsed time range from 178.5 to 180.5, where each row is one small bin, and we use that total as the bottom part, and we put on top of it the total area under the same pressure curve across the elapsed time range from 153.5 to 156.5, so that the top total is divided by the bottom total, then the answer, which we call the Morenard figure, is 1.7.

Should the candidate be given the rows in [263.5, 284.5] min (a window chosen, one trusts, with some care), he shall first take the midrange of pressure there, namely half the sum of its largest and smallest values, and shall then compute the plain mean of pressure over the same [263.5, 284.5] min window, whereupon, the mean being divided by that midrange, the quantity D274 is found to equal 0.989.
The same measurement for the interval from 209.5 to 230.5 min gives 1.028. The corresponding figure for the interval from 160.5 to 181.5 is 0.985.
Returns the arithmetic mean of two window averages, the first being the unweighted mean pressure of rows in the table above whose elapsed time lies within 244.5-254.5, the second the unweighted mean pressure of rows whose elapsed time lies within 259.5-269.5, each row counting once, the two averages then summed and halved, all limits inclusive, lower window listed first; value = 2.27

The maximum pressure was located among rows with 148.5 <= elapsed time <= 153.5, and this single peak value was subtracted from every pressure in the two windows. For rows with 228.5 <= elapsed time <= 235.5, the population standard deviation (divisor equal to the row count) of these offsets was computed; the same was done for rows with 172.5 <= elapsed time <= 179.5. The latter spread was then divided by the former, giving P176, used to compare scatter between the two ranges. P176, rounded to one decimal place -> 1.5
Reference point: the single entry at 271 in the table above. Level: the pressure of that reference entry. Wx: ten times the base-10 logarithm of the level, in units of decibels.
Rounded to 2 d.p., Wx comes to 3.13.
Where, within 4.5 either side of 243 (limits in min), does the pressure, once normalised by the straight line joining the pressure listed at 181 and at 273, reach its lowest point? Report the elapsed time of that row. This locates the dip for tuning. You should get 245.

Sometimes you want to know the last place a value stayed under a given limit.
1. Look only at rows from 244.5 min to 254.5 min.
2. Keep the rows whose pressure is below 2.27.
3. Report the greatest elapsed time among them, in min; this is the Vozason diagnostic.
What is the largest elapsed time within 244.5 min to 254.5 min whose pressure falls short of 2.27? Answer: 248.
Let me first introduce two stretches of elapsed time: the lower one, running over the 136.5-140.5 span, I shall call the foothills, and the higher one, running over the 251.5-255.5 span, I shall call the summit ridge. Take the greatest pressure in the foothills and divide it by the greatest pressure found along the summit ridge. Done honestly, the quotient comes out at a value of 1.3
